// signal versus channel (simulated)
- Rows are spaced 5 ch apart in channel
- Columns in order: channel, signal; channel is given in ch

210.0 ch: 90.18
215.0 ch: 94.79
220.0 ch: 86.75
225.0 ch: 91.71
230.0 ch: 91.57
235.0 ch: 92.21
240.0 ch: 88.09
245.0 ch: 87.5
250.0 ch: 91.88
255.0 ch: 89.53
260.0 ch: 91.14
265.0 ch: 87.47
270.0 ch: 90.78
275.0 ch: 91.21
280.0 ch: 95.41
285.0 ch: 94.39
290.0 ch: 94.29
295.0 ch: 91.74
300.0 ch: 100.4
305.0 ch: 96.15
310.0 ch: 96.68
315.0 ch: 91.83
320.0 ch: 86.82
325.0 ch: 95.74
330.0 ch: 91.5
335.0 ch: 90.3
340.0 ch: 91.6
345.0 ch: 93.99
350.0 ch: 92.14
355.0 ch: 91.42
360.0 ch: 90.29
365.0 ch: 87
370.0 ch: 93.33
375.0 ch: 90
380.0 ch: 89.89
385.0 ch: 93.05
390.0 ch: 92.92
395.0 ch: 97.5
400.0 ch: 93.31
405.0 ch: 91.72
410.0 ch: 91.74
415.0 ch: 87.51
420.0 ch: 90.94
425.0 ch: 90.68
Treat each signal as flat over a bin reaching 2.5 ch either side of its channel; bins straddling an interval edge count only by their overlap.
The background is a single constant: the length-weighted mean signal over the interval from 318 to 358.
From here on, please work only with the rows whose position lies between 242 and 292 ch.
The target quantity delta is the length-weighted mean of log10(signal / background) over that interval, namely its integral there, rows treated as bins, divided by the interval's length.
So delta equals -0.002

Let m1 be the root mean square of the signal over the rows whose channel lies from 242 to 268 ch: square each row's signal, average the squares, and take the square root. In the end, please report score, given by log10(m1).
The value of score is 1.95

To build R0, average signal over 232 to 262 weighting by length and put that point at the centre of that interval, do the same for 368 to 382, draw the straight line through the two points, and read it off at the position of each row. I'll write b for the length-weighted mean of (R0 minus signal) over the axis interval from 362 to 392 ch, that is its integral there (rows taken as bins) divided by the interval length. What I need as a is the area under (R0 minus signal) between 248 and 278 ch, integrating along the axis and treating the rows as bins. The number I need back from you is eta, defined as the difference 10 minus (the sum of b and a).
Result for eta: 16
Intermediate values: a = -6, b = 0.1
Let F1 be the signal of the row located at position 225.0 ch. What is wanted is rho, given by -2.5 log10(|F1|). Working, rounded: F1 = 91.71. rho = -4.91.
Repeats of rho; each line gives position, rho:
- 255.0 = -4.88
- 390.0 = -4.92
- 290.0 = -4.94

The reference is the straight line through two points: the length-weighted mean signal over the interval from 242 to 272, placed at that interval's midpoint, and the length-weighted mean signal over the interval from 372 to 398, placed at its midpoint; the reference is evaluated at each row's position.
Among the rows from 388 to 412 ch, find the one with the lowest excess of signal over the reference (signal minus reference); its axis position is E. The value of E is 410.0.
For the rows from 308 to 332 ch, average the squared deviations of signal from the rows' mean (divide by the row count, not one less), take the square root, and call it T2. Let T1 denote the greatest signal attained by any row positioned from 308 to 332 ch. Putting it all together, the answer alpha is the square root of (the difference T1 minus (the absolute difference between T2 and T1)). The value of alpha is 1.9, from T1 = 96.68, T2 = 3.5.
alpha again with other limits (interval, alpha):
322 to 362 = 1.3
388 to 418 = 1.7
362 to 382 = 1.5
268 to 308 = 1.7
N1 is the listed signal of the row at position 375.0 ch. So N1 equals 90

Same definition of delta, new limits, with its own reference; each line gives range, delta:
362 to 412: 0.001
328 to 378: -0.003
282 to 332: 0.010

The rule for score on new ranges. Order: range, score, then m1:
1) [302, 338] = 1.97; 92.8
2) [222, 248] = 1.96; 90.2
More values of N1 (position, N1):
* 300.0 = 100.4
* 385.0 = 93.05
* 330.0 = 91.5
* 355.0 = 91.42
